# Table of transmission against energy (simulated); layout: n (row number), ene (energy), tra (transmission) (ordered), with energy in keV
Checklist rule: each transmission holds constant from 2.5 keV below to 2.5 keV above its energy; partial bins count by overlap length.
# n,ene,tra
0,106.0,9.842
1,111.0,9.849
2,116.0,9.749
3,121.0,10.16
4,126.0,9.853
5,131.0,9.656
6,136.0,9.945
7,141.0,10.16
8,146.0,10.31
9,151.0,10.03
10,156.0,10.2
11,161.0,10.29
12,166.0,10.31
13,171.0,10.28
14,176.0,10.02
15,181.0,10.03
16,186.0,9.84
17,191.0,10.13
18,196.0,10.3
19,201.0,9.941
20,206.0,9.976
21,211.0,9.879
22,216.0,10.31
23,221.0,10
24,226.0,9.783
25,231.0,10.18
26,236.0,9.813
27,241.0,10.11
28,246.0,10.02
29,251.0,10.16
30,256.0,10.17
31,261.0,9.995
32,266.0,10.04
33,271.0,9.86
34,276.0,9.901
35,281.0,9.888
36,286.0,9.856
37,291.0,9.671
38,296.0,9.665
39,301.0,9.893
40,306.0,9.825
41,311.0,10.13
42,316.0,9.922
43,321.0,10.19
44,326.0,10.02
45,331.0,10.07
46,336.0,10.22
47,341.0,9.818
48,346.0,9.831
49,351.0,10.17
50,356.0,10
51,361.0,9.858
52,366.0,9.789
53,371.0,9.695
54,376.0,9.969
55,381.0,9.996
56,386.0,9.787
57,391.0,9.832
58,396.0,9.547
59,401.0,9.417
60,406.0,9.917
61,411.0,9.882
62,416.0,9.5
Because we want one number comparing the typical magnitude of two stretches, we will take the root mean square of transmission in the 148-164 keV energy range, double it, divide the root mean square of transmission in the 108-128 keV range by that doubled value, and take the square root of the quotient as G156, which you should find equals 0.698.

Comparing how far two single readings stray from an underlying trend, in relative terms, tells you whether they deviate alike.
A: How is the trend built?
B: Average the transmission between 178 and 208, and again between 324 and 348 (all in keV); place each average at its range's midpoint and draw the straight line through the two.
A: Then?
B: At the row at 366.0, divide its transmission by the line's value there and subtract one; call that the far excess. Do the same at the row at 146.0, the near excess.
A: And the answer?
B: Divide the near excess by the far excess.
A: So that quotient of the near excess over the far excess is -1.3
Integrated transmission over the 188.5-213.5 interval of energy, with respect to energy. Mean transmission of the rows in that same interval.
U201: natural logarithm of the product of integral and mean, 7.83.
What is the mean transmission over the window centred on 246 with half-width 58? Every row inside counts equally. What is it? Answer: 10.0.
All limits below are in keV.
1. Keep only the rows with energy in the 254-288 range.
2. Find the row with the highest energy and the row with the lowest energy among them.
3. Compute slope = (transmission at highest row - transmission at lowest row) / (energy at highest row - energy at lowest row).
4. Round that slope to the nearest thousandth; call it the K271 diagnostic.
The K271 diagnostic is -0.010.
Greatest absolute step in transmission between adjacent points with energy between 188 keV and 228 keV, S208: 0.43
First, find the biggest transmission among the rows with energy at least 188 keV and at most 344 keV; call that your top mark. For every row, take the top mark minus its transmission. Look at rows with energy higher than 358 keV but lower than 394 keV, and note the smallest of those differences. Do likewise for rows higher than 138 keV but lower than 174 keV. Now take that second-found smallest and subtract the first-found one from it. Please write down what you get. -0.31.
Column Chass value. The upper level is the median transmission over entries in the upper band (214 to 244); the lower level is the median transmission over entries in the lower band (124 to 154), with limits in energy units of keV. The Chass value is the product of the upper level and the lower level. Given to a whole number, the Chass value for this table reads 100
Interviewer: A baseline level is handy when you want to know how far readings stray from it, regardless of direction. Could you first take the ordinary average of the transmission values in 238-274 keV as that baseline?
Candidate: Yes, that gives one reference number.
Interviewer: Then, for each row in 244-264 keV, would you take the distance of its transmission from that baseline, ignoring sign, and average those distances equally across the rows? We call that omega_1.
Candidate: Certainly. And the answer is 0.08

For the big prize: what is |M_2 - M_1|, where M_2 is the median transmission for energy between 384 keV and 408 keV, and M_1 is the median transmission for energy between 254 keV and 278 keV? 0.21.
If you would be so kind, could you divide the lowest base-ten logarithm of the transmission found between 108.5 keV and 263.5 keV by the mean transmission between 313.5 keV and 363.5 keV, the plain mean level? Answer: 0.098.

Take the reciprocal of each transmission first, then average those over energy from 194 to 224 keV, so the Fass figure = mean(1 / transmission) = 0.0994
